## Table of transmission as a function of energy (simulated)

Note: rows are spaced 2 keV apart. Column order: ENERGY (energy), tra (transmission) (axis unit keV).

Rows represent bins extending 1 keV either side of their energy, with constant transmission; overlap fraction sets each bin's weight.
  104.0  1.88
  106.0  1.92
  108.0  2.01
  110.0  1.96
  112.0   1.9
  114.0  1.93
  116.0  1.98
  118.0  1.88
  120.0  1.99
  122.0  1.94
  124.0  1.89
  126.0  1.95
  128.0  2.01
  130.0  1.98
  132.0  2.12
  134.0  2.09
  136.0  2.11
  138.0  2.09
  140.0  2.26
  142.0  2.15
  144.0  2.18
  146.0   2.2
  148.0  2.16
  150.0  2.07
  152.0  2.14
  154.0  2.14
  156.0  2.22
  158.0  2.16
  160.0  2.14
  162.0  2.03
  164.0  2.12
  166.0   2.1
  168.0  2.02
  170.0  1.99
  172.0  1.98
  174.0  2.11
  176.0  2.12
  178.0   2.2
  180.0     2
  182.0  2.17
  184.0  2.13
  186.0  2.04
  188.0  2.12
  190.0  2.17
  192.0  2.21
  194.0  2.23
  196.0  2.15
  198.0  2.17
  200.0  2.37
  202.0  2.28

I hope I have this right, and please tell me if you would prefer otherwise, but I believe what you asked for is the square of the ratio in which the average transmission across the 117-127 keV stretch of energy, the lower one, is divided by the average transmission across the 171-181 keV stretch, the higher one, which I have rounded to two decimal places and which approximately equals 0.86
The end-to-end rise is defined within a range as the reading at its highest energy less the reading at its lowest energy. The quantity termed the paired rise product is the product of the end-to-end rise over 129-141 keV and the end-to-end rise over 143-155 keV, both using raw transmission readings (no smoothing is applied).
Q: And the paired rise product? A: -0.0112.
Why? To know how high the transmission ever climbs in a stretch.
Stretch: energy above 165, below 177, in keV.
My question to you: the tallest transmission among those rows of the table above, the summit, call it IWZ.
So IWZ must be 2.12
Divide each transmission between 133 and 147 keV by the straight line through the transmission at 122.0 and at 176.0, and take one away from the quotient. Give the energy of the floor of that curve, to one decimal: 138.0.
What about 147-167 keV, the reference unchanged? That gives 162.0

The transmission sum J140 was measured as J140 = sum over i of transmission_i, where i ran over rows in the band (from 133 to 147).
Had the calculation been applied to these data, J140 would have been 15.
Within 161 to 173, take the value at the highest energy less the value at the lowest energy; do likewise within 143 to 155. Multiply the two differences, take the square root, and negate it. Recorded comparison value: -0.045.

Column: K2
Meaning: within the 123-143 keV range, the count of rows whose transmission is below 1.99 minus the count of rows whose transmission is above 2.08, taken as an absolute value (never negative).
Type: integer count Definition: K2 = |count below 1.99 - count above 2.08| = 3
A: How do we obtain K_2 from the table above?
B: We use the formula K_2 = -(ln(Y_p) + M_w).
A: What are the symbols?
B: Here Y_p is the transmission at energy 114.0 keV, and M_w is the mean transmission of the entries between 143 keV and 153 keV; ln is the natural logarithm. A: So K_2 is -2.81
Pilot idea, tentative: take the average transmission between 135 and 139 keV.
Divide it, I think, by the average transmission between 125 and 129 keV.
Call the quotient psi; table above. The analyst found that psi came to 1.06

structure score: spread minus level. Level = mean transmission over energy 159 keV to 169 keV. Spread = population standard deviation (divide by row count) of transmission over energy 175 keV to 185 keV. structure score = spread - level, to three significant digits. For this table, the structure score -2.01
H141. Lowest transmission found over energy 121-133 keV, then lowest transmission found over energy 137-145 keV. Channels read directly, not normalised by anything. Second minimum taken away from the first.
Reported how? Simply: -0.20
